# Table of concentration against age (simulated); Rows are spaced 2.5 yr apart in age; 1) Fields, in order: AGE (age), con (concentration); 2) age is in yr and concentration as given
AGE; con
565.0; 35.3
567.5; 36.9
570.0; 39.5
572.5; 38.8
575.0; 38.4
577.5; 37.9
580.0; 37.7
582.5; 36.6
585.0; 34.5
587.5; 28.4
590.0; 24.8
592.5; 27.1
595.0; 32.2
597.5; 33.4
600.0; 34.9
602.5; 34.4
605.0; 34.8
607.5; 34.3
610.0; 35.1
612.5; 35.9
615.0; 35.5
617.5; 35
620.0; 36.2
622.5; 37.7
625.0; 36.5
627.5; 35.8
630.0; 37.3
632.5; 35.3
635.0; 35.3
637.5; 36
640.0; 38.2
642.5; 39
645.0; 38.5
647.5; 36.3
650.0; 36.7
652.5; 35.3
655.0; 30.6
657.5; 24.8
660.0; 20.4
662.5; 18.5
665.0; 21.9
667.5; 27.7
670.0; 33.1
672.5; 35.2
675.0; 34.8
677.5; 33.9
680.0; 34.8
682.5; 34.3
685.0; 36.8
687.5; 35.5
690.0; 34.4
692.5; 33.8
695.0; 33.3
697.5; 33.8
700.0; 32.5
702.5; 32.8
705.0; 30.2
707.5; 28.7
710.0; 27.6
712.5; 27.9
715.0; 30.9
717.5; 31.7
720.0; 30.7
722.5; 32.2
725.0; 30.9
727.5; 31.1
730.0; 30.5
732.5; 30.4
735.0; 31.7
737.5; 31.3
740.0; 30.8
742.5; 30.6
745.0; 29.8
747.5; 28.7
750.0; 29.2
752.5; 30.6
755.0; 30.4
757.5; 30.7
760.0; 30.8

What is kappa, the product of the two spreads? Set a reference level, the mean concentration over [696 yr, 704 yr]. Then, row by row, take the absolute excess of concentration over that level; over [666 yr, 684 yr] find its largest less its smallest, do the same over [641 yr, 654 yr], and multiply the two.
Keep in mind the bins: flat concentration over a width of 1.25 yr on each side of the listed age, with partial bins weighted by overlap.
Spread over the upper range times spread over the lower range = 19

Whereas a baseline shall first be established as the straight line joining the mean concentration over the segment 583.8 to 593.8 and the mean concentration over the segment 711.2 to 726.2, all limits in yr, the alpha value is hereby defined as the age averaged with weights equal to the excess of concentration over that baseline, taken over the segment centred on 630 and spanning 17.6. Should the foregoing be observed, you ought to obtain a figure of 629.5 yr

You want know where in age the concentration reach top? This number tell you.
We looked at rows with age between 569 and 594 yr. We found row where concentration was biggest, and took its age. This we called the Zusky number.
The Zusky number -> 570.0 yr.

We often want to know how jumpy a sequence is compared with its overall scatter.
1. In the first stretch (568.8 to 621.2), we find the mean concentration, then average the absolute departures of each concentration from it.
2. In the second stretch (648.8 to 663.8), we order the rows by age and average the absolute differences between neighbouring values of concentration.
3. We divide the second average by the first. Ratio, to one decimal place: 1.4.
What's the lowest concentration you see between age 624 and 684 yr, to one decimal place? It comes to 18.5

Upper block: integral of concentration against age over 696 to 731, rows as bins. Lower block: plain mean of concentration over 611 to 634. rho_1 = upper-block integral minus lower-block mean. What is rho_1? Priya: 1043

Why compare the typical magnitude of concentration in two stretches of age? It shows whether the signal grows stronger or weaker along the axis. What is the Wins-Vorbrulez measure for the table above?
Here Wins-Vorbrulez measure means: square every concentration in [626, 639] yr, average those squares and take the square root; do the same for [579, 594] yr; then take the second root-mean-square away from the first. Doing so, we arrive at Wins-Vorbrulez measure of 4.0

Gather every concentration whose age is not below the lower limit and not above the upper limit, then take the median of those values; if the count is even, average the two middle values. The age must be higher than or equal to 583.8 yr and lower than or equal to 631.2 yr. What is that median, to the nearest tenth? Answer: 34.9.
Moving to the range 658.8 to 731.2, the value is 32.2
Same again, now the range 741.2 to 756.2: 30.1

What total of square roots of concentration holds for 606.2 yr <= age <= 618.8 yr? 29.6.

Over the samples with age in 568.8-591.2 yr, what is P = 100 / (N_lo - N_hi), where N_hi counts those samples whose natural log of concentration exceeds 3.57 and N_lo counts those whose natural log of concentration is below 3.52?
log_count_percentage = -25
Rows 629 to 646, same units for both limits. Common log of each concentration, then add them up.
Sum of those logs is 11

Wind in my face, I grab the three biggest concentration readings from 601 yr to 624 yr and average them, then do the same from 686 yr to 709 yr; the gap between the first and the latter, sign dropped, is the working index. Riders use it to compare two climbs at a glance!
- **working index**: 2.0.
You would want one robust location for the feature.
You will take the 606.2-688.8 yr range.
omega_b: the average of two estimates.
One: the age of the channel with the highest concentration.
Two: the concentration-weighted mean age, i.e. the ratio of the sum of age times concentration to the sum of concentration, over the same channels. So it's 644.4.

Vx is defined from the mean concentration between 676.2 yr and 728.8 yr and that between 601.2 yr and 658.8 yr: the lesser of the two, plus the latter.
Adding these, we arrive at 68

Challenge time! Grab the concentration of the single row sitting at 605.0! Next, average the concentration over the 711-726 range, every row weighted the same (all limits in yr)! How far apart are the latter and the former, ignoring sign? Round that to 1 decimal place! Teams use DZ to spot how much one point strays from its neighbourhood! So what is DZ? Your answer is 4.1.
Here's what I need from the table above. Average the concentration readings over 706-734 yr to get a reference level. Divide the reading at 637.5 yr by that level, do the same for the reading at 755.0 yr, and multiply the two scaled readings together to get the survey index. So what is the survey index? 1.20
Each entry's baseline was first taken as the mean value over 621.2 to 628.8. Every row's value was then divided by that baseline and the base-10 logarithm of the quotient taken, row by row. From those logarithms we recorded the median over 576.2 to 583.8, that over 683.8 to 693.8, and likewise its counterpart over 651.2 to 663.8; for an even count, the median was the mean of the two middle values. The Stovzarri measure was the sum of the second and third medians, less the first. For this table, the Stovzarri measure -0.20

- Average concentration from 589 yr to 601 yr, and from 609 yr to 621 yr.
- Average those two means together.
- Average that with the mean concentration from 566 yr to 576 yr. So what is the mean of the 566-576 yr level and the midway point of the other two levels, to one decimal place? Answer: 35.7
